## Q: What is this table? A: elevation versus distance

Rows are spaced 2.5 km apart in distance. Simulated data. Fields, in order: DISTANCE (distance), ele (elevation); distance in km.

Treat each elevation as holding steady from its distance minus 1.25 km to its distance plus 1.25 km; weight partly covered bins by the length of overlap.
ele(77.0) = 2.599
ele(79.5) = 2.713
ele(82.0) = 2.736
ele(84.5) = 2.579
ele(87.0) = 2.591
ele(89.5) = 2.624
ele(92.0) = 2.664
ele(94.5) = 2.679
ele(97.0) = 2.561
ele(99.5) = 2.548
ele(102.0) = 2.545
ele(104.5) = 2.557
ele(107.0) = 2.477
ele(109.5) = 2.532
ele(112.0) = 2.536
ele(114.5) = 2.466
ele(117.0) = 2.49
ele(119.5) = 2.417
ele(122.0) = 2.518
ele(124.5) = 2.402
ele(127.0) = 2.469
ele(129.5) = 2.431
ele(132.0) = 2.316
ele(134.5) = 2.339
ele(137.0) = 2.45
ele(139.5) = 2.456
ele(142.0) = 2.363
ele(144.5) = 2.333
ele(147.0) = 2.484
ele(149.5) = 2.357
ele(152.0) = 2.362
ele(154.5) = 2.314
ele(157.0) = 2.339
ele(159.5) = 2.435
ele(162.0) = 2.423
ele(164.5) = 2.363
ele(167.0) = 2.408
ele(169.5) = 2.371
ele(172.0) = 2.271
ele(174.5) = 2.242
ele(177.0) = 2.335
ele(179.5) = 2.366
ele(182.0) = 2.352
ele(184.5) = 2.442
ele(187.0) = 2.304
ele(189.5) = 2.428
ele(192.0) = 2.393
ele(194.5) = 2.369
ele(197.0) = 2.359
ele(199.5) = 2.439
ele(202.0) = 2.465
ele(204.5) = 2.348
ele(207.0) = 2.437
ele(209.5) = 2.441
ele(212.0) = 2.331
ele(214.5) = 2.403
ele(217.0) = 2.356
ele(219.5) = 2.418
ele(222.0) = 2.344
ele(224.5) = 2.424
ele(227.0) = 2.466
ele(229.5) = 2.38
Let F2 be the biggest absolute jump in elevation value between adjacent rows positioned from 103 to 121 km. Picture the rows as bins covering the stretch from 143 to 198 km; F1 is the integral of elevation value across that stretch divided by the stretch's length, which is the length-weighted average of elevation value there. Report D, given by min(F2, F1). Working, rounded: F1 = 2.37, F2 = 0.08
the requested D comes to 0.080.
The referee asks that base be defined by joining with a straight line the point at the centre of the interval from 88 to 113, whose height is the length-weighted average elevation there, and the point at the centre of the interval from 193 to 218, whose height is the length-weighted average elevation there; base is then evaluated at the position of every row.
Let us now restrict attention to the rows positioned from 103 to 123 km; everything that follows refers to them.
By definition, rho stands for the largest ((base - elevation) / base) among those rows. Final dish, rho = 0.049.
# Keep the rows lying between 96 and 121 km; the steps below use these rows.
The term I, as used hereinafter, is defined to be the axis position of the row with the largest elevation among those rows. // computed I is 97.0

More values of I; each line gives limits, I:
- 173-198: 184.5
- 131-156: 147.0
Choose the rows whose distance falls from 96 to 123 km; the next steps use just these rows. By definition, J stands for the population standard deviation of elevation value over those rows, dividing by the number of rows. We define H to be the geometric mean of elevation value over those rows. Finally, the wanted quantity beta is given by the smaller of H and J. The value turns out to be 0.043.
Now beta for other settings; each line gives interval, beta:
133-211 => 0.058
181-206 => 0.049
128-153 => 0.057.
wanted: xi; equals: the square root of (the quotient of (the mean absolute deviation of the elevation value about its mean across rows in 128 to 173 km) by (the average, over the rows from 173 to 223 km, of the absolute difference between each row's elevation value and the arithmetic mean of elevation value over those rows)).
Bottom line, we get 1.03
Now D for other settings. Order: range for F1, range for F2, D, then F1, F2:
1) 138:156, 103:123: 0.101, 2.38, 0.10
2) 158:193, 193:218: 0.117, 2.37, 0.12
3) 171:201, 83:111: 0.118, 2.36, 0.12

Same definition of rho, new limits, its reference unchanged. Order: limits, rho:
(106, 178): 0.084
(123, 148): 0.081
